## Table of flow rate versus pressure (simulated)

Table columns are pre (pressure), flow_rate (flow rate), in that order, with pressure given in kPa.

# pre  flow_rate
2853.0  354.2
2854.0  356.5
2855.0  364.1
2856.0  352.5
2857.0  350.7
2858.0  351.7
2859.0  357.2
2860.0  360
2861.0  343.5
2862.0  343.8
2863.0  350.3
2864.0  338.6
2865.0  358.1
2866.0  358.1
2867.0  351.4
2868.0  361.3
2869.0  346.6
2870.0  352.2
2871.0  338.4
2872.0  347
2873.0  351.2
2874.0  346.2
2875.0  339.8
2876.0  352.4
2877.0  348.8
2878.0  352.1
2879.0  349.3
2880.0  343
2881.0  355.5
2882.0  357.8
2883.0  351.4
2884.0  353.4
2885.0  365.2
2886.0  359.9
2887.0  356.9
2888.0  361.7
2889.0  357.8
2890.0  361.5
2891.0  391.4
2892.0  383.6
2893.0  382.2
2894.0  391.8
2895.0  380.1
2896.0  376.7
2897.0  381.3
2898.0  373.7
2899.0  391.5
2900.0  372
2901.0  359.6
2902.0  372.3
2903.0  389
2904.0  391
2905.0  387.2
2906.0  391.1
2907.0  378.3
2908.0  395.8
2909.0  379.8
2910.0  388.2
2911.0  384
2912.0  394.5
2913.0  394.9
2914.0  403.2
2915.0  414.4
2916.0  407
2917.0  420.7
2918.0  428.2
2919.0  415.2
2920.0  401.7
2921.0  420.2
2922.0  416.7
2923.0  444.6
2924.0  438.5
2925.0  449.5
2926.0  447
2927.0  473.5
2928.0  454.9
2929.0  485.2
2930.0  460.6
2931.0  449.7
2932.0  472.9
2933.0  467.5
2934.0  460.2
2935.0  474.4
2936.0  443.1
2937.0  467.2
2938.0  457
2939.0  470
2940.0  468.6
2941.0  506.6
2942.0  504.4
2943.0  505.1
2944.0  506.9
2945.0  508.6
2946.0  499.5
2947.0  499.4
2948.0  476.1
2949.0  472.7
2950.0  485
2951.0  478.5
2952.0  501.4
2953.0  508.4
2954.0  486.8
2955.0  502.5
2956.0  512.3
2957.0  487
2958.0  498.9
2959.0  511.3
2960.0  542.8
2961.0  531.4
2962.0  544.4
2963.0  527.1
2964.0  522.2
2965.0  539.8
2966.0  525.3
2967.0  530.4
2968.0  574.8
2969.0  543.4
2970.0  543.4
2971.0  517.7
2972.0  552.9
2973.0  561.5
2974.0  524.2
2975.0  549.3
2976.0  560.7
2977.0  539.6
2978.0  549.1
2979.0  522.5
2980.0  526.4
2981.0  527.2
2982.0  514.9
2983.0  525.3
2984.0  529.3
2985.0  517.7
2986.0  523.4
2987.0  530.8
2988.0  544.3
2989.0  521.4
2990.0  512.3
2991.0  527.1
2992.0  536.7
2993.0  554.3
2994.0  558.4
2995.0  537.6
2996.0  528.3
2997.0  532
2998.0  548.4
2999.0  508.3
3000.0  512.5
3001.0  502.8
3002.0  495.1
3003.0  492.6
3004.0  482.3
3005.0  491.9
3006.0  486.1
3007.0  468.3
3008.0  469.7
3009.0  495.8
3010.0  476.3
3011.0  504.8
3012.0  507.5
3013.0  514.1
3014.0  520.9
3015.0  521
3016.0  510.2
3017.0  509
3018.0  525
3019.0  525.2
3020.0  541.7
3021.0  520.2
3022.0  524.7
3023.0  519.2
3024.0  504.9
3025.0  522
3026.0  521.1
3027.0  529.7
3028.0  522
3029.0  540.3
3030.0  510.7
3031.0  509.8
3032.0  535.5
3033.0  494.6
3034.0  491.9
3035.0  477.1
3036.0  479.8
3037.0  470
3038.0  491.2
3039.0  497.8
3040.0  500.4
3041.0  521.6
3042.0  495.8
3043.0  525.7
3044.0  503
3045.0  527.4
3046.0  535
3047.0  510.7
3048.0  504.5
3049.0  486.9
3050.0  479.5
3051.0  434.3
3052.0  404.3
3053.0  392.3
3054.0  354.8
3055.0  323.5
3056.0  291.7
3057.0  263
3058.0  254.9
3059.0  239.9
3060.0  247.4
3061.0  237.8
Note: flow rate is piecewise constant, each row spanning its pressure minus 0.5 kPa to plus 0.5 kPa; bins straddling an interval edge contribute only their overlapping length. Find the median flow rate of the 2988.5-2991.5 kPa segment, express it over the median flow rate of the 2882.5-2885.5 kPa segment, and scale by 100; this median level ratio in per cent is 148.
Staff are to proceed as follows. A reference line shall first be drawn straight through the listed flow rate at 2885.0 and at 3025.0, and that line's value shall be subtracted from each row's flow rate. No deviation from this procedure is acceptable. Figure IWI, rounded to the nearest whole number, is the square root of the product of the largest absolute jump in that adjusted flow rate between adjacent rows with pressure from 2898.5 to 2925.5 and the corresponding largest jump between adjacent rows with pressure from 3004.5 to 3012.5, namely 27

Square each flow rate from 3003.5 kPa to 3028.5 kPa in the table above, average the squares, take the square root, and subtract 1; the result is 508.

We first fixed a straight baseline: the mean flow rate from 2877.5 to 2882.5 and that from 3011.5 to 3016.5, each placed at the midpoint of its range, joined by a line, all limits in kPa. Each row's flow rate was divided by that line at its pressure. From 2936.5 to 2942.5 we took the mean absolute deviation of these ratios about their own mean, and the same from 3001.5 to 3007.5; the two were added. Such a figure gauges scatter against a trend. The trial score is 0.054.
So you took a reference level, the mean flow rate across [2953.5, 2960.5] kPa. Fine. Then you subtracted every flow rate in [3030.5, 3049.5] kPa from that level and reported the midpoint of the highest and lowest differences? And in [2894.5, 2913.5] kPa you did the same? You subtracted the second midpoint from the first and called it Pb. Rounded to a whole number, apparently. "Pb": -125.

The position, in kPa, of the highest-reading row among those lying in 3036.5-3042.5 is 3041.0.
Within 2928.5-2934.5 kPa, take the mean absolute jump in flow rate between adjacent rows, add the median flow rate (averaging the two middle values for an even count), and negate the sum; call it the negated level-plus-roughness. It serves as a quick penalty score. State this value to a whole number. -478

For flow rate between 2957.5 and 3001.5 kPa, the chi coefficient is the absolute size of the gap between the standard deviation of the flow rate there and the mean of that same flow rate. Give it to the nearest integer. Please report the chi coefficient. 516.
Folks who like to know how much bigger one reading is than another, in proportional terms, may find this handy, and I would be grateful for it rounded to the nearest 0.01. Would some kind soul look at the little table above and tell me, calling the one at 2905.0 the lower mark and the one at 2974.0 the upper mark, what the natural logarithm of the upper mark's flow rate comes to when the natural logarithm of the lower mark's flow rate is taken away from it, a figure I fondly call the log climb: 0.30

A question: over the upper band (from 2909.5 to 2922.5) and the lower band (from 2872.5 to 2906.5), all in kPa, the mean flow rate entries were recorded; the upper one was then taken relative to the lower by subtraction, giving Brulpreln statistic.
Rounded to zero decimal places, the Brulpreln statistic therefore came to 40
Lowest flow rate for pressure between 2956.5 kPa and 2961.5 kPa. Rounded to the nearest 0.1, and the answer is 487.0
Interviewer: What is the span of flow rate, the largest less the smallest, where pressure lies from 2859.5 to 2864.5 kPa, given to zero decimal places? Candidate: 21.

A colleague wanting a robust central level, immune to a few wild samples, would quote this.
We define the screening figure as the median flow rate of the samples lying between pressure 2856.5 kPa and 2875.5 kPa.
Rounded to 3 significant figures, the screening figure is 351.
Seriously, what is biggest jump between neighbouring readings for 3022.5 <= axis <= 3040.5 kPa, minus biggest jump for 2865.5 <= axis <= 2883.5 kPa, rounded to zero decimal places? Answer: 26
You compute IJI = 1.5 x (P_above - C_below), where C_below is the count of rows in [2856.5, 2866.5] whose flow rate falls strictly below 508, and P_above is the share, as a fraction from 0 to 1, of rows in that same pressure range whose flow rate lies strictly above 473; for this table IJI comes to -15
